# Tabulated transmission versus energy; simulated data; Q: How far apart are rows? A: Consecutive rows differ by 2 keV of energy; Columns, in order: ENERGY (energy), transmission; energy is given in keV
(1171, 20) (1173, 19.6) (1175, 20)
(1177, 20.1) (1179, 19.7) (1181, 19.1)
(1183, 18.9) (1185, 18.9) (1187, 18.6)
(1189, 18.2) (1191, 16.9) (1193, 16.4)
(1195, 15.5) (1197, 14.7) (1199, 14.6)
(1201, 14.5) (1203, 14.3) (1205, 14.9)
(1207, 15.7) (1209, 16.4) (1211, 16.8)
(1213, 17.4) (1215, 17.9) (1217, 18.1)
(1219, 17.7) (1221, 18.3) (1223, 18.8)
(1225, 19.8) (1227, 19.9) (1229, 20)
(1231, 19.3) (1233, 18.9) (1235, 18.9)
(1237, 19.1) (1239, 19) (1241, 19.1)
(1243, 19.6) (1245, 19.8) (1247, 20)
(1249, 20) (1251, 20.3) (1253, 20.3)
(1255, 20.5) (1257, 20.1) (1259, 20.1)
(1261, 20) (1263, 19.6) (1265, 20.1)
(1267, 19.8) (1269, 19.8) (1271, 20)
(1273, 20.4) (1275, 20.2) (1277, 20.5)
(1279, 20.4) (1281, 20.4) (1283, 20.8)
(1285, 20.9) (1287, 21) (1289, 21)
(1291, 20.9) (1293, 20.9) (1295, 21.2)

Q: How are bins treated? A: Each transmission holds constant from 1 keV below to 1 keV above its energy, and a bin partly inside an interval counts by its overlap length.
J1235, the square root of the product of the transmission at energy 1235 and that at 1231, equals 19.1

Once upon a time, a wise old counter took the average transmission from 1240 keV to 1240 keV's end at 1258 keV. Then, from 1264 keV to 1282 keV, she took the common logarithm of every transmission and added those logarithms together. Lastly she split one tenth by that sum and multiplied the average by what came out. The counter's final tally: 0.170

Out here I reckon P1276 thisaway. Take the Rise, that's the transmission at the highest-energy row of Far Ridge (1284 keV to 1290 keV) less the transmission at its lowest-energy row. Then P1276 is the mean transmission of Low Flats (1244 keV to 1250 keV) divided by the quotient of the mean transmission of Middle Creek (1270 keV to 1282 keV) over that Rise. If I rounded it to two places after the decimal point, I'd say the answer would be 0.10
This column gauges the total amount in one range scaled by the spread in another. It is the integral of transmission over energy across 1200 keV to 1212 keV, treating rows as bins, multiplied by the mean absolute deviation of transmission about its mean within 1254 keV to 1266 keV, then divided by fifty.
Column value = 0.66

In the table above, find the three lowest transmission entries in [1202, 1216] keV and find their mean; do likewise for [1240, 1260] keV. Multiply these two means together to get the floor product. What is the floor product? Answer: 292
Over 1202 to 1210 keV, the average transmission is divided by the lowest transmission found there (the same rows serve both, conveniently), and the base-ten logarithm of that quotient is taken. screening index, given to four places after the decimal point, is 0.0301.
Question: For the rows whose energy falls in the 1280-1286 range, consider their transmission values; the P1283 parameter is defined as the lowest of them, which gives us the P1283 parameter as 20.4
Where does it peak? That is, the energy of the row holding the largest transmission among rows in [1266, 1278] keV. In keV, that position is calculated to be 1277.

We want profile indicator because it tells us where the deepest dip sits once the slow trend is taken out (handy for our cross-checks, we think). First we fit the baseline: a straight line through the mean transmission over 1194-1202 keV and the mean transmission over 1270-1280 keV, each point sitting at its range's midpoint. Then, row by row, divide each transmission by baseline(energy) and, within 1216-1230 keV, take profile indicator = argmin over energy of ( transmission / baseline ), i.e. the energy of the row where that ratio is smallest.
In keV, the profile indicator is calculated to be 1219 keV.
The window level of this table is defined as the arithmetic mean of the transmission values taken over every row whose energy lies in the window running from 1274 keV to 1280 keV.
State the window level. 20.4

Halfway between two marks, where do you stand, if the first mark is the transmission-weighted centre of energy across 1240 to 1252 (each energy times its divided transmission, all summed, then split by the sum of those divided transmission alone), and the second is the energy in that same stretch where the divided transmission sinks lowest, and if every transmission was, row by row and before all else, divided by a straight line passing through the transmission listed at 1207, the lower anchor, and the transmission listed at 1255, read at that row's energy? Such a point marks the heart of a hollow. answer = 1243.5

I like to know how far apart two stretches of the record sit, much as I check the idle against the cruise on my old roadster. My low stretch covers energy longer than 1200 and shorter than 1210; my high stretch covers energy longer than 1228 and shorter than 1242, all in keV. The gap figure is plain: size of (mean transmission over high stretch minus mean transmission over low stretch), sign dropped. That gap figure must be 4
